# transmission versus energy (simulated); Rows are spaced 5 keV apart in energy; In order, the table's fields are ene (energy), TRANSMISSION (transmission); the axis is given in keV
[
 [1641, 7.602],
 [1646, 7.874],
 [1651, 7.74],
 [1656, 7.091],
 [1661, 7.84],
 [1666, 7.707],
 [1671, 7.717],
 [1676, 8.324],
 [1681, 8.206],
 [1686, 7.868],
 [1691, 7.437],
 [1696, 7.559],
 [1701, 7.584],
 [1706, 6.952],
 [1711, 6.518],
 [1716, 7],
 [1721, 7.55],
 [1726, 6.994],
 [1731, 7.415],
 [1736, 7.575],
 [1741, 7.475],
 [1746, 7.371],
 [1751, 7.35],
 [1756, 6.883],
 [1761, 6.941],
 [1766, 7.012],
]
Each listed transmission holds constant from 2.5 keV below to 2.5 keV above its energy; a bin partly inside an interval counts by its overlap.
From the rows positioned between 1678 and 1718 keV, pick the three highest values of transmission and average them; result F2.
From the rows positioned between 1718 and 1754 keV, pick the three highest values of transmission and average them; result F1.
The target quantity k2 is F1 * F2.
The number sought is 59.4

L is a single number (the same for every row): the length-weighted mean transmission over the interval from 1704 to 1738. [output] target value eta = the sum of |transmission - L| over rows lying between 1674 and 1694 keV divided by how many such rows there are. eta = 0.82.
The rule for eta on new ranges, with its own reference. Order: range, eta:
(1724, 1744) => 0.30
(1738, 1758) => 0.26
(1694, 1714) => 0.42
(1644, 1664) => 0.52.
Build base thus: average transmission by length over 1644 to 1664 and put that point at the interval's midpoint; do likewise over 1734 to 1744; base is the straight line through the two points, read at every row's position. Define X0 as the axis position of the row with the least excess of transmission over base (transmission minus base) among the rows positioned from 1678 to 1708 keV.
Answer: 1706 keV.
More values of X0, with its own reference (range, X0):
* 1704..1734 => 1711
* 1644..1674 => 1656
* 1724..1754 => 1726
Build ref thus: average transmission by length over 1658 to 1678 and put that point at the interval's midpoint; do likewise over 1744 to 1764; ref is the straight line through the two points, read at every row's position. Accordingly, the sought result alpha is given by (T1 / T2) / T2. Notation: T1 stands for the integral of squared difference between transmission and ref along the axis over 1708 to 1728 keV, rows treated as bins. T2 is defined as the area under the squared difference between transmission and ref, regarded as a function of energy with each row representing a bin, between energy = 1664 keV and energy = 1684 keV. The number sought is 1.0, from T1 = 6.7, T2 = 2.6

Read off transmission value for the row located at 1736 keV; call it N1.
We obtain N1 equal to 7.575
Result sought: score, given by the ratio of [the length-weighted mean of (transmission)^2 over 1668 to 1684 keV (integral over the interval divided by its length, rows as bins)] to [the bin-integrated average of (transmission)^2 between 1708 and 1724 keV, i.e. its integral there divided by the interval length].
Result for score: 1.32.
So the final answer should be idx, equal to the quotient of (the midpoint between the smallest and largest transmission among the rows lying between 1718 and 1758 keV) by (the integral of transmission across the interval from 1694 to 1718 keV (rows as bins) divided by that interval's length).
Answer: 1.02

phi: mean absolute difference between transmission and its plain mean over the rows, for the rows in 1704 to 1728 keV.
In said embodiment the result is 0.219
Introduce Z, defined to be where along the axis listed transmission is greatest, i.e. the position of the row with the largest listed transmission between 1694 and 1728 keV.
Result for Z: 1701 keV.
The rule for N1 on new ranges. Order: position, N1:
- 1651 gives 7.74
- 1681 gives 8.206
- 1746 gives 7.371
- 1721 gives 7.55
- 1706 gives 6.952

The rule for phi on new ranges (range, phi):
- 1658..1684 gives 0.245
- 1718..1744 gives 0.163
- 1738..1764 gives 0.234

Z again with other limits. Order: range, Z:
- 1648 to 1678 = 1676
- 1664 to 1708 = 1676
